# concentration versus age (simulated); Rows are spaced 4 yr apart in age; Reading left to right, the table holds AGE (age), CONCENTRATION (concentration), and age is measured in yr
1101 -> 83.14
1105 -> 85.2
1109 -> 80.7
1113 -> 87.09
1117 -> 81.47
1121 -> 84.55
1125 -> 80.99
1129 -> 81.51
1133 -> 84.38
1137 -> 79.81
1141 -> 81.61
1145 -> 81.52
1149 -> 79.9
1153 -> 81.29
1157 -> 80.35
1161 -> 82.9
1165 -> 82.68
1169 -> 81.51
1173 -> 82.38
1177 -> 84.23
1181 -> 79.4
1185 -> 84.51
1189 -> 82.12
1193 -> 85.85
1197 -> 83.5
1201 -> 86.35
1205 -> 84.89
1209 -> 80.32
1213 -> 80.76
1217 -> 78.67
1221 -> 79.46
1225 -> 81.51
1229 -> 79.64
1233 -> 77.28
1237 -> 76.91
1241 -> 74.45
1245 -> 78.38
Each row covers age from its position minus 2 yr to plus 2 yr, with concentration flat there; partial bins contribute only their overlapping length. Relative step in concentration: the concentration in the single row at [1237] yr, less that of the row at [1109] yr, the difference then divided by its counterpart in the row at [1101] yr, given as -0.05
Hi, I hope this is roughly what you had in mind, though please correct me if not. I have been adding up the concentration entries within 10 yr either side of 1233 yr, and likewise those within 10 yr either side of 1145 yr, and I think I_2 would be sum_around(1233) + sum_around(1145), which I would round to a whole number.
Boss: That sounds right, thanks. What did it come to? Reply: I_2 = 794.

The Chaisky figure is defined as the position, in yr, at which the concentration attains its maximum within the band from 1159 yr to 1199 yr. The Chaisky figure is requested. 1193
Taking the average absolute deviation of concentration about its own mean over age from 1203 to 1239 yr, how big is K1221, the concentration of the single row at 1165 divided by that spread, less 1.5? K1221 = 47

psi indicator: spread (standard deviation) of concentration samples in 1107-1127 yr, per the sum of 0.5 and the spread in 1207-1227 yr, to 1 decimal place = 1.7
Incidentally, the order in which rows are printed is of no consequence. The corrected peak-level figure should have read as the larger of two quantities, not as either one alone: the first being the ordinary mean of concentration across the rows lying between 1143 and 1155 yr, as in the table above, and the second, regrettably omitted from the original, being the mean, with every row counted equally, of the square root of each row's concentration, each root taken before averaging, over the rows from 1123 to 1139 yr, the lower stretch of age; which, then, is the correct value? 80.9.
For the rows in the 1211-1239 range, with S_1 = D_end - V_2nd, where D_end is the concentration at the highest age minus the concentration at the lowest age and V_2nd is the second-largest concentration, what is -84.6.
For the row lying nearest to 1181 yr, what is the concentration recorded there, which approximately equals 79.4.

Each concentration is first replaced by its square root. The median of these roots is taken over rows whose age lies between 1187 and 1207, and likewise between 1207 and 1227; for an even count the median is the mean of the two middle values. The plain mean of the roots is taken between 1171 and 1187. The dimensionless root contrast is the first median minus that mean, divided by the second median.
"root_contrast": 0.014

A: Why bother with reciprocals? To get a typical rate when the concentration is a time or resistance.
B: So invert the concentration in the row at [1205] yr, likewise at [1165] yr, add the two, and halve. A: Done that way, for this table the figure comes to 0.0119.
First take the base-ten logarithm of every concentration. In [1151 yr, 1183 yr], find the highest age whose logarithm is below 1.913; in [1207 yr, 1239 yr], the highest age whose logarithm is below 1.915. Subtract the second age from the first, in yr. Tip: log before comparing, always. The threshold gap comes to -56 yr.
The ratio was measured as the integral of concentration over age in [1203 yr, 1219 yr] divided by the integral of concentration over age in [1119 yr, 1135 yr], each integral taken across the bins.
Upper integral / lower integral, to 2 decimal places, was 0.98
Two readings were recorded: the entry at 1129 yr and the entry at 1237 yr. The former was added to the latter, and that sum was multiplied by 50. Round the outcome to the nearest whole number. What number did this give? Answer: 7921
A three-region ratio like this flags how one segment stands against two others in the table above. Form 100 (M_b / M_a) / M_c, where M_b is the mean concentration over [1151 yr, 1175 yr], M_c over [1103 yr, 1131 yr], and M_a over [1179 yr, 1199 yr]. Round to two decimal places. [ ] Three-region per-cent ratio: 1.19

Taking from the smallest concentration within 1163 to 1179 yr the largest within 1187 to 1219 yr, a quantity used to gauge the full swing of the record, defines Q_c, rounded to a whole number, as -5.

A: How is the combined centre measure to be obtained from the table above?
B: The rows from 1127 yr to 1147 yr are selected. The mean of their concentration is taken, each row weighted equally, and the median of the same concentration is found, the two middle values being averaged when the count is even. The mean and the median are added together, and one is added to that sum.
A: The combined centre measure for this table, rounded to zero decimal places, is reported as 164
